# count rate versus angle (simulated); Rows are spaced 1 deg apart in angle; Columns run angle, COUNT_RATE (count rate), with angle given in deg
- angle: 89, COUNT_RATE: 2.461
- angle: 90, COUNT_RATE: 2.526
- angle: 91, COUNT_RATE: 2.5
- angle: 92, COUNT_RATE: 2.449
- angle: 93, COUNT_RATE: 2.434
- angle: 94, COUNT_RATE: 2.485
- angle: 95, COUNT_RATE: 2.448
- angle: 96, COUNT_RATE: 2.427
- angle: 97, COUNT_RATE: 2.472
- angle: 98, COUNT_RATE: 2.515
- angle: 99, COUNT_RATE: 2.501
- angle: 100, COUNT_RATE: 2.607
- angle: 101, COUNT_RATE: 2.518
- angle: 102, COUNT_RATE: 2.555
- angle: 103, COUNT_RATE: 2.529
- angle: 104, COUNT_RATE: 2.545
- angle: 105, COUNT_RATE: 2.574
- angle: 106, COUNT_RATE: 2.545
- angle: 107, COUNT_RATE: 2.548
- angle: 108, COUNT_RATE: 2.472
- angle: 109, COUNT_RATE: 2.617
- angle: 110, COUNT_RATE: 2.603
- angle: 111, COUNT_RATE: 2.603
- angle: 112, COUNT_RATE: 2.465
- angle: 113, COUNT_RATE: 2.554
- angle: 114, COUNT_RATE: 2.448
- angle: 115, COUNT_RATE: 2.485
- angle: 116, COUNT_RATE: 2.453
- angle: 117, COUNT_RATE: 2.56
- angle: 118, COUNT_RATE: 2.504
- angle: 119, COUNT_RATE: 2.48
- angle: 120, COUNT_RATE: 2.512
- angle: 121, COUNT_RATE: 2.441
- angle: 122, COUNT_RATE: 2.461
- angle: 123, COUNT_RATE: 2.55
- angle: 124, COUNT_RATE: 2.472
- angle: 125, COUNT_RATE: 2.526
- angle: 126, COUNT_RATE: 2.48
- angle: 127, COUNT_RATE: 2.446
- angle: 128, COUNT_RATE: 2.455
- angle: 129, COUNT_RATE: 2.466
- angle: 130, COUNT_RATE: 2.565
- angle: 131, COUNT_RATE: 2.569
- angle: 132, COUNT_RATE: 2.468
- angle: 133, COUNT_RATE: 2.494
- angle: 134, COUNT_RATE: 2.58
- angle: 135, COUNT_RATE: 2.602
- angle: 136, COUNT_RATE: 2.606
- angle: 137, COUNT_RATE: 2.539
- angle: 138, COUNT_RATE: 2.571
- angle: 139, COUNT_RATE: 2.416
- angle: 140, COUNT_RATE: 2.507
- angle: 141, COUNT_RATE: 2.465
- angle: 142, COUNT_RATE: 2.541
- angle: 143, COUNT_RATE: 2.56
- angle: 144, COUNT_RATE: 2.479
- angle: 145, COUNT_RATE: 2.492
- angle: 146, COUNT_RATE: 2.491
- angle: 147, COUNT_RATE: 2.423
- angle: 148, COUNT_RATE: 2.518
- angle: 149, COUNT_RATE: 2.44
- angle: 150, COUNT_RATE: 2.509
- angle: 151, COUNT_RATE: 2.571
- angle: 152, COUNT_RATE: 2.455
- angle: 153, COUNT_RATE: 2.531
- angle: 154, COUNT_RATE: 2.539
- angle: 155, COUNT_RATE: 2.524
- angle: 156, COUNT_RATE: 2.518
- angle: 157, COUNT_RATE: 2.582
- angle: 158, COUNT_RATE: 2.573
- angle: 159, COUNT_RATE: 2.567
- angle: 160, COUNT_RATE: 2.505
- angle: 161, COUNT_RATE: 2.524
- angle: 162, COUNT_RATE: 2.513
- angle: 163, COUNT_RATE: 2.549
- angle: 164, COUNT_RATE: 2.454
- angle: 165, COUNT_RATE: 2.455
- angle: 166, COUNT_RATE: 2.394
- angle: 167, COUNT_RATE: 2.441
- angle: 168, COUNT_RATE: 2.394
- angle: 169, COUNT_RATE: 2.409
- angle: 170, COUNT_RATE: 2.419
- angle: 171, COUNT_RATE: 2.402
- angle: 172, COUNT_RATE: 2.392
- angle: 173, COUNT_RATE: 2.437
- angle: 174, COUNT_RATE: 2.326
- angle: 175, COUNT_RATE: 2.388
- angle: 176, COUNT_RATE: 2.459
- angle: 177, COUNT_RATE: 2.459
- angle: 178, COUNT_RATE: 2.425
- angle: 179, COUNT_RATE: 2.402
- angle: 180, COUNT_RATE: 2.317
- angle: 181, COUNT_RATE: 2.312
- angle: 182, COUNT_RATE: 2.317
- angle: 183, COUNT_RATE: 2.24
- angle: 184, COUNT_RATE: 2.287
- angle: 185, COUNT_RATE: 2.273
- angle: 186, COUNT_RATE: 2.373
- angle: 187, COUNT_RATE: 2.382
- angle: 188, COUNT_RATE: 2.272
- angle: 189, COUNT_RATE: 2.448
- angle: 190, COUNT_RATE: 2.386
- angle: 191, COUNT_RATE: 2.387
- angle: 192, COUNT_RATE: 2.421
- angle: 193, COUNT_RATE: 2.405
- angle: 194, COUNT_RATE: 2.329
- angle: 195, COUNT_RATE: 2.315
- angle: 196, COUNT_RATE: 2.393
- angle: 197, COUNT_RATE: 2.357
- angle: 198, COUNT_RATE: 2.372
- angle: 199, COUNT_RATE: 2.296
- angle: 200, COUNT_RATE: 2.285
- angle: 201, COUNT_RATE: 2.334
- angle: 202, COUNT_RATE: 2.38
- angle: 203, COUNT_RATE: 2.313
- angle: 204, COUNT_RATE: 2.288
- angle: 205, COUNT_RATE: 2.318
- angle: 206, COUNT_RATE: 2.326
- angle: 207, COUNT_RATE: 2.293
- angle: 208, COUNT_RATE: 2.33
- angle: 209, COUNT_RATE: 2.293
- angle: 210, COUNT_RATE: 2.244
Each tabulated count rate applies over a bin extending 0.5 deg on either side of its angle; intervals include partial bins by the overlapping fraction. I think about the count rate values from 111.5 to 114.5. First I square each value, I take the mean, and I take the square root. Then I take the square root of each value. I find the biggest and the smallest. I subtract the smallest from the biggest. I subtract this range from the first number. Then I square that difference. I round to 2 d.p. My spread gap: 6.03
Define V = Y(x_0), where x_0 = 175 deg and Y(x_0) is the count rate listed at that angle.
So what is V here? 2.388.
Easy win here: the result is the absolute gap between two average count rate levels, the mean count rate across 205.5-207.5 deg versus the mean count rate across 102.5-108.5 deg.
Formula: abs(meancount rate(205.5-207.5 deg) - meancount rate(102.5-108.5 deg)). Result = 0.23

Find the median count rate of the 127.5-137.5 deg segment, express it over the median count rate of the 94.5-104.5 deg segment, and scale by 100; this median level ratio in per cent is 101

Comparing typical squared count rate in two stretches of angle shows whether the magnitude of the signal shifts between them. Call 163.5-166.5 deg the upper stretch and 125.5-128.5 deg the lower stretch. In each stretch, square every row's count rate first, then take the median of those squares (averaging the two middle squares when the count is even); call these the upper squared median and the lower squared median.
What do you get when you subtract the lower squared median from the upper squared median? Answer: 0.0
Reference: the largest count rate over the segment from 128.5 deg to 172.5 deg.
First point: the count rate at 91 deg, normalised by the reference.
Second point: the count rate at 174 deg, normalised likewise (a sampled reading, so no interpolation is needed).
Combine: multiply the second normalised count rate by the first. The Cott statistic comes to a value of 0.856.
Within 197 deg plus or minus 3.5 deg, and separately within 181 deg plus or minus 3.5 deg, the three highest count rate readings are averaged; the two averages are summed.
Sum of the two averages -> 4.76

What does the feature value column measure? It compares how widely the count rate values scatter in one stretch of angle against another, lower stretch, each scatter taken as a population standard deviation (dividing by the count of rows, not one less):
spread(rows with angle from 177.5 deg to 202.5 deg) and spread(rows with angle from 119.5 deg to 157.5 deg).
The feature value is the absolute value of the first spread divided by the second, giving 1.07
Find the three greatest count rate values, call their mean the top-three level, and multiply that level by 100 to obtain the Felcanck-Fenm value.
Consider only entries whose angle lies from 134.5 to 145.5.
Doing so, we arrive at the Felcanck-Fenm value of 259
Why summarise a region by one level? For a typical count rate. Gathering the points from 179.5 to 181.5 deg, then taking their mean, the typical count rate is 2.31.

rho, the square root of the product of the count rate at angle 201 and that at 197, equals 2.35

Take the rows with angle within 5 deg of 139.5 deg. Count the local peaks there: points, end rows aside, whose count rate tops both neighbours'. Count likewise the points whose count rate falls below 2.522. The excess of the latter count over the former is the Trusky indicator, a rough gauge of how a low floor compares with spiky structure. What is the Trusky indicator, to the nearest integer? 0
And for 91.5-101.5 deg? 6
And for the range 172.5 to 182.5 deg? 10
